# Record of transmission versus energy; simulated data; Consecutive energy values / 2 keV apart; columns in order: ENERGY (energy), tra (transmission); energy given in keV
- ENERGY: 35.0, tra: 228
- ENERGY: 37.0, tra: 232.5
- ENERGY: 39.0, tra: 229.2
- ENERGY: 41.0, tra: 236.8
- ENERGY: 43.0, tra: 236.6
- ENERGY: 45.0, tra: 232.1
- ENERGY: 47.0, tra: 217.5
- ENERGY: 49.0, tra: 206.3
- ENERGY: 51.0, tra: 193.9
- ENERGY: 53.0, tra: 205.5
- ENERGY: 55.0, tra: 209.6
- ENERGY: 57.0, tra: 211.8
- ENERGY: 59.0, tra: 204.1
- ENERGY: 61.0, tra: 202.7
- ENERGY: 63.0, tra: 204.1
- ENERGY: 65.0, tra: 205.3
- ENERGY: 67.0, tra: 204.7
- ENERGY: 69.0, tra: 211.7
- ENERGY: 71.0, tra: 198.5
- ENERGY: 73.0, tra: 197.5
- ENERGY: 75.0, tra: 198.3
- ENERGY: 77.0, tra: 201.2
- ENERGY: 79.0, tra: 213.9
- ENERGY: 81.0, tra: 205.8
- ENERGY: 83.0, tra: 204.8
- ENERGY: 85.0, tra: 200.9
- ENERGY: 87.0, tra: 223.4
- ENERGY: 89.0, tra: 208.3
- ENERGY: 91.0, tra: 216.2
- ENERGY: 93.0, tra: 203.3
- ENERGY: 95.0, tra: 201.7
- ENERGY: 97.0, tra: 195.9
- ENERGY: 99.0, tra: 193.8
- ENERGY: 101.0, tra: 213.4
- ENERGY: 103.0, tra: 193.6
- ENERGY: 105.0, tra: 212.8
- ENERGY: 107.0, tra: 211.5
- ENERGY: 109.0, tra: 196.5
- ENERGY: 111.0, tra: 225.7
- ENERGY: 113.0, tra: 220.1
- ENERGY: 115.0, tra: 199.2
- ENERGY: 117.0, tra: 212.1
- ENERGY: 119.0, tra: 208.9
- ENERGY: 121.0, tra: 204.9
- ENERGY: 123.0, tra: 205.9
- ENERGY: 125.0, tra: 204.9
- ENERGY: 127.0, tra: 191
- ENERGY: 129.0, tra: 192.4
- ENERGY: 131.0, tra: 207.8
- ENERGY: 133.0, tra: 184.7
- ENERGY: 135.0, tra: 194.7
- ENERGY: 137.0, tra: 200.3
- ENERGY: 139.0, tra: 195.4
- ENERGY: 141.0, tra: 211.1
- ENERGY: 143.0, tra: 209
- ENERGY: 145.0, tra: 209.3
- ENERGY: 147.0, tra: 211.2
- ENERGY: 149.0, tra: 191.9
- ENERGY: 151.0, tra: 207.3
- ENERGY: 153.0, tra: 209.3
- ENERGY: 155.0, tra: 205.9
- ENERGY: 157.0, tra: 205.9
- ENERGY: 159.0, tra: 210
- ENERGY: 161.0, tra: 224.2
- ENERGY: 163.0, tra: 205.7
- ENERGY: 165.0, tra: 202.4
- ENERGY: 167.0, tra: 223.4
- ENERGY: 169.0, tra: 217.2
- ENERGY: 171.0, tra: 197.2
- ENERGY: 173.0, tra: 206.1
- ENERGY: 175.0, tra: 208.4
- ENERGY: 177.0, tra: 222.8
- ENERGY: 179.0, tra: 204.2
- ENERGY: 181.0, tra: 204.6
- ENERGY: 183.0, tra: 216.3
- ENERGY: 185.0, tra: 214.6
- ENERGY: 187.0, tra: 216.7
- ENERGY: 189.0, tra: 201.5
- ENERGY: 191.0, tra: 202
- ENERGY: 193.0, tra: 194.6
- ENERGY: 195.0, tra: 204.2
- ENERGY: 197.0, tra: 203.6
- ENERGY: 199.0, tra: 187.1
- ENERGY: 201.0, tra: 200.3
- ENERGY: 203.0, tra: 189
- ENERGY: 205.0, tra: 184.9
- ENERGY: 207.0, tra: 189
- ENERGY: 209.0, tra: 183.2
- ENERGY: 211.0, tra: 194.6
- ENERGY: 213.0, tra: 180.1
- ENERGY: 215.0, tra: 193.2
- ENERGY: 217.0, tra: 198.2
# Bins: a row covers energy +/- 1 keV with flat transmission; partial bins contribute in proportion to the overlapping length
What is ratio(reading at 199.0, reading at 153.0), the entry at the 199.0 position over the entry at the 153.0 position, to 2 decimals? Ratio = 0.89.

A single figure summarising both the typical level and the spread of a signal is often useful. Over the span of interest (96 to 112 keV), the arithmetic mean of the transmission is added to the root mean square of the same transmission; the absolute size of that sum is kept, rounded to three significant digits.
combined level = 411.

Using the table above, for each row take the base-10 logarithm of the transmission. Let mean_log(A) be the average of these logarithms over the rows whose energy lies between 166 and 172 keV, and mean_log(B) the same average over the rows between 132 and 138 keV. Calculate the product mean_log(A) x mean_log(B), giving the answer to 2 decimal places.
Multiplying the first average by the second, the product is 5.32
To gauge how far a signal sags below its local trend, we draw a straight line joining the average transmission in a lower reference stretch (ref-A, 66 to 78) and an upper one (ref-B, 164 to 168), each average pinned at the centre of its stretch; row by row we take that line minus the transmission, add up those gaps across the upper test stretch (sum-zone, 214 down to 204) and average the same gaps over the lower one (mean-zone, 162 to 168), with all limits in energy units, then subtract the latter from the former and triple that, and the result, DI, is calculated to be 466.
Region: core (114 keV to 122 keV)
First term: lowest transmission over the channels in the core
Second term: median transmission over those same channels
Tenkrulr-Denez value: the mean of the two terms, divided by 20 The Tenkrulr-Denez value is 10.2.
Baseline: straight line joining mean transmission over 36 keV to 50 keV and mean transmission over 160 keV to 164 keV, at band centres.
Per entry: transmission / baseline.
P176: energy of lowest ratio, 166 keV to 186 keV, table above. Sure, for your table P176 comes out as 171.0 keV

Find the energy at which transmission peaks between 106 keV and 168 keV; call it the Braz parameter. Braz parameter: 111.0 keV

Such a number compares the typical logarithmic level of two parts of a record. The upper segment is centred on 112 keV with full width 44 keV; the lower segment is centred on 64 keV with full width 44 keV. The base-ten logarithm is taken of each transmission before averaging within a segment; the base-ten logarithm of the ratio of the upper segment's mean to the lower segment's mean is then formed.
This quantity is -0.0013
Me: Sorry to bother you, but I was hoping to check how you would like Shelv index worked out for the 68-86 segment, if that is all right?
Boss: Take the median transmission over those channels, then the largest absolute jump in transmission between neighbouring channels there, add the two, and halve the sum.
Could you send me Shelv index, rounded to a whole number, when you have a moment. 107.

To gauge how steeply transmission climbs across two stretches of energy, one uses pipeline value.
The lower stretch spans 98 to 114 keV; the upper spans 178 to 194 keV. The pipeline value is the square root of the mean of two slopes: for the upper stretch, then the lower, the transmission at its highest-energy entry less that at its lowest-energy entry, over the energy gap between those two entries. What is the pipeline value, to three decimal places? 0.772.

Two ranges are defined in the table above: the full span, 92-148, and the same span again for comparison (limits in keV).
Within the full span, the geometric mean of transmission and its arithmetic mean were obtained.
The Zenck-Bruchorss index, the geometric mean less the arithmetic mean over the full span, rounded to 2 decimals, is -0.21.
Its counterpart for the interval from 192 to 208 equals -0.13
